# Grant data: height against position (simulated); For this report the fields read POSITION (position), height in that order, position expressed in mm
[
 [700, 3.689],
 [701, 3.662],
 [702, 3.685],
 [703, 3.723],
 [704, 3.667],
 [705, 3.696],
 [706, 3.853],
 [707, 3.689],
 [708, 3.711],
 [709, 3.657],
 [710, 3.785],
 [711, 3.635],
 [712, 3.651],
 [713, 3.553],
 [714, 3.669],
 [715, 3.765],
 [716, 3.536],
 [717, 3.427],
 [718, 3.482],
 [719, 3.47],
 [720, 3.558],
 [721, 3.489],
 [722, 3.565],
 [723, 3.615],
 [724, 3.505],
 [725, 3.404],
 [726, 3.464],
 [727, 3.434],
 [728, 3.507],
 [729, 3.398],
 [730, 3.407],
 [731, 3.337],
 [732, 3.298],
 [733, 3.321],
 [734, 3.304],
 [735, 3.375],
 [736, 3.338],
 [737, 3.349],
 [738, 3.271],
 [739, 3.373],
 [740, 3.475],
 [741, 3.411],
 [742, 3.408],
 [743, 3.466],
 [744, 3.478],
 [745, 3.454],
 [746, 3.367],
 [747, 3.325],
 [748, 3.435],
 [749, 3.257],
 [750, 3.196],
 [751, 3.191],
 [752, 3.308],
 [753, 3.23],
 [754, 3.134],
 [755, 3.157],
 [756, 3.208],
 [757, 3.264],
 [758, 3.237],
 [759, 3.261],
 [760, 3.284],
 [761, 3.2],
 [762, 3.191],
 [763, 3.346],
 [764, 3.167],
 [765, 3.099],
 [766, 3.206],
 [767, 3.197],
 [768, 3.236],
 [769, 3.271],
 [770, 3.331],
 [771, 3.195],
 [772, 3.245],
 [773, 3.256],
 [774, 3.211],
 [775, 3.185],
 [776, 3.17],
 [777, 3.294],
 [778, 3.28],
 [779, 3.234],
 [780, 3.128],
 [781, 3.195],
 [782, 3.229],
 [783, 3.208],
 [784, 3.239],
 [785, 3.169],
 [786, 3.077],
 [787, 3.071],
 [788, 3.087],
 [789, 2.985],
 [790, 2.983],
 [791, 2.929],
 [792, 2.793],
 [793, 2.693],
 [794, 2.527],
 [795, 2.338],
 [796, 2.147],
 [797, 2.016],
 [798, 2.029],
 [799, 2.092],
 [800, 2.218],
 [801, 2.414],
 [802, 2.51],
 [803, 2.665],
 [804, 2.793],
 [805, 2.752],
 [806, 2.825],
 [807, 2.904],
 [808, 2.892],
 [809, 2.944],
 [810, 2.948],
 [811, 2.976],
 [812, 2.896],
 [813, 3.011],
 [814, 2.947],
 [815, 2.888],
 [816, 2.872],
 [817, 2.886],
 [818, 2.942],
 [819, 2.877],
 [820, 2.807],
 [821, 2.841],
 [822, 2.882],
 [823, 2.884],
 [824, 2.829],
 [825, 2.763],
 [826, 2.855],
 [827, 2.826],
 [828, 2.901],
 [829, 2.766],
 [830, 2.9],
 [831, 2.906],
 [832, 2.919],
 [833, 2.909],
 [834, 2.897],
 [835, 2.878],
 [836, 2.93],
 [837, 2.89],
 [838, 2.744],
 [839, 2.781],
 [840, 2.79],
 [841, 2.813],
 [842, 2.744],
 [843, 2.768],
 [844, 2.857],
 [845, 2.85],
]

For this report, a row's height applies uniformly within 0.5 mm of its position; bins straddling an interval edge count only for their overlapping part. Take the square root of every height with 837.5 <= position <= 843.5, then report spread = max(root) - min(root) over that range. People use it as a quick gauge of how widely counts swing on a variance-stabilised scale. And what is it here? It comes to 0.021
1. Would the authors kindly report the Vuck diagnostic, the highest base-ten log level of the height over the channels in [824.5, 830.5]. 0.463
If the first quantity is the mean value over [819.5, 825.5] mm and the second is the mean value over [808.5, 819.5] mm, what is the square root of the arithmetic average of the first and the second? 1.70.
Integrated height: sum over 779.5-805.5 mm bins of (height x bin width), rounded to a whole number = 71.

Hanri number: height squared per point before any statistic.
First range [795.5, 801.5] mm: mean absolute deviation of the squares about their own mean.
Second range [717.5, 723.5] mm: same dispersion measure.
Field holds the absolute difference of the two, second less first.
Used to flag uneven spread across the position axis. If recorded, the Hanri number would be 0.13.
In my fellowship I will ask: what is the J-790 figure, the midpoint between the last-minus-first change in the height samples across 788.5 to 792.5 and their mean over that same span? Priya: 1.4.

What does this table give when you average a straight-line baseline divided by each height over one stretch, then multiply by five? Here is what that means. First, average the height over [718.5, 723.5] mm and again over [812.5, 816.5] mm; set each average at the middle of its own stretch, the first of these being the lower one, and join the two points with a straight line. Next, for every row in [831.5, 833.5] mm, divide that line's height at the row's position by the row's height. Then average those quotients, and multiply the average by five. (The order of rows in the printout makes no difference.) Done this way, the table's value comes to 4.83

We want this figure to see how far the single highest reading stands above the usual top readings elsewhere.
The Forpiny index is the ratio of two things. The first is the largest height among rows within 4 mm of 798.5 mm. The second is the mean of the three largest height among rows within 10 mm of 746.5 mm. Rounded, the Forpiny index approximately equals 0.72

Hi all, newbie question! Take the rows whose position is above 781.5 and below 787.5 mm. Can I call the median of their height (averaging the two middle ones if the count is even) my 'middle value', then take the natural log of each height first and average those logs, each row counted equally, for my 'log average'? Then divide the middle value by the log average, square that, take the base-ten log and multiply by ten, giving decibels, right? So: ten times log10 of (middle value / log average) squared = 8.84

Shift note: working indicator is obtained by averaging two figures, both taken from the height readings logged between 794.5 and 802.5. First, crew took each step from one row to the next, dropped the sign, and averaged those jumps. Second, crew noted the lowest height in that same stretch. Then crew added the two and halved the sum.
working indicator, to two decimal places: 1.07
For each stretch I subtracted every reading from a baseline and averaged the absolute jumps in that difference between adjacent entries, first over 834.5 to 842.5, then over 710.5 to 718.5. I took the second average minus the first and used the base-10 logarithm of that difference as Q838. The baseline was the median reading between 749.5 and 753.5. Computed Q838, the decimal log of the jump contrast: -1.31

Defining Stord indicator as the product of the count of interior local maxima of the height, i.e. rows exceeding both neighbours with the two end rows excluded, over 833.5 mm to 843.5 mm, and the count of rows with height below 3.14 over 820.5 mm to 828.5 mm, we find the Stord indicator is 16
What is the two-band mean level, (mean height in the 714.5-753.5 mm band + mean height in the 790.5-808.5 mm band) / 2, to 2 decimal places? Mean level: 2.97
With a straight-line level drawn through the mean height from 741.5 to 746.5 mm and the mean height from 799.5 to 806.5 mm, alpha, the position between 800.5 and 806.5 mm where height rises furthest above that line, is 806 mm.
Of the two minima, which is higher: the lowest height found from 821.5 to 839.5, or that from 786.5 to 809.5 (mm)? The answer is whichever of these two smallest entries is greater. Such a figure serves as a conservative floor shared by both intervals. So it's 2.74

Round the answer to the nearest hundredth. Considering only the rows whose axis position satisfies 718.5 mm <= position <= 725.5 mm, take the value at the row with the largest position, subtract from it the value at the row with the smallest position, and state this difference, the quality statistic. -0.07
